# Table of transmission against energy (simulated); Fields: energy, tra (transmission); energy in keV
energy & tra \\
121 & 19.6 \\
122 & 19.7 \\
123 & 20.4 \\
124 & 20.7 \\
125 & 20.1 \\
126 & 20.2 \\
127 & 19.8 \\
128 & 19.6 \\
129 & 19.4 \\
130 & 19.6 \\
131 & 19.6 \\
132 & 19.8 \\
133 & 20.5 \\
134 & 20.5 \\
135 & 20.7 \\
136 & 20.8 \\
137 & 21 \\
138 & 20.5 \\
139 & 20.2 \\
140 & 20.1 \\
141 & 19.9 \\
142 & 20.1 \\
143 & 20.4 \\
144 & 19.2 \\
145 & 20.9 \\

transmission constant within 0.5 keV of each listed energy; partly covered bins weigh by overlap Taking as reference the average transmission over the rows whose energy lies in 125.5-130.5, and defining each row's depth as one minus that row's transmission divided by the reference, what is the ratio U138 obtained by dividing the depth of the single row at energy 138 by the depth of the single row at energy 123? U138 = 1.1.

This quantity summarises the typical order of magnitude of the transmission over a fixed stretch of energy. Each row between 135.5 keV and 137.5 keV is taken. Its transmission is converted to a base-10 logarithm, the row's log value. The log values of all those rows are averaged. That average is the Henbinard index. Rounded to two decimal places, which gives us 1.32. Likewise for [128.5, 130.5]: 1.29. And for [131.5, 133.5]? 1.30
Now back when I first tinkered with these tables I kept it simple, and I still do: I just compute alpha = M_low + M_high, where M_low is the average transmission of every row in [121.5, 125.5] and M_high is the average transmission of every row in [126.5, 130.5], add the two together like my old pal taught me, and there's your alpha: 39.8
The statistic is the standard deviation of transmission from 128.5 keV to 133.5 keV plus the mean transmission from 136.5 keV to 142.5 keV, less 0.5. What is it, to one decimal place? 20.2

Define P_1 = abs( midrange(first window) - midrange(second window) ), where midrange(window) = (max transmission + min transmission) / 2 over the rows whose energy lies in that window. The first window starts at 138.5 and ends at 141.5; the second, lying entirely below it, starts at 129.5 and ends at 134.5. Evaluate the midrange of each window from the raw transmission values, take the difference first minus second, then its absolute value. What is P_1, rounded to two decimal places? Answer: 0.00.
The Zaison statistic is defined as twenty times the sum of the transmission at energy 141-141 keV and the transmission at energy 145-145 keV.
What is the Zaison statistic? 816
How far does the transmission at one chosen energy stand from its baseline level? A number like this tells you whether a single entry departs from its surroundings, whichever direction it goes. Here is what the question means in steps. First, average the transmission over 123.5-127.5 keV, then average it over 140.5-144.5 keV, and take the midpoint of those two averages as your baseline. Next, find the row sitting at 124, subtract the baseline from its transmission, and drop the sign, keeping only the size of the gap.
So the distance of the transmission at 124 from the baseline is 0.65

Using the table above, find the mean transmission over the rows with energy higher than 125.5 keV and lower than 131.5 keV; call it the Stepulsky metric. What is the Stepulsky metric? 19.7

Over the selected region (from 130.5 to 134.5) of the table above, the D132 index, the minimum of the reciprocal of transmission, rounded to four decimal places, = 0.0488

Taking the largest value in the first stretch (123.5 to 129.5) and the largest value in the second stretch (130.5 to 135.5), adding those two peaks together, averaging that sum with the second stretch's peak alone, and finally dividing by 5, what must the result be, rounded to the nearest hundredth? 6.21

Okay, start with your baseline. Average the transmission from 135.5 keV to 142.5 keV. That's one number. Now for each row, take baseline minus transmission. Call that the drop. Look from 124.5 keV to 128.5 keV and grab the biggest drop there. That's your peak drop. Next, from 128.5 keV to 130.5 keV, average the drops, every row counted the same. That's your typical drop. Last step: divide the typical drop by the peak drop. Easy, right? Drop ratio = 1.1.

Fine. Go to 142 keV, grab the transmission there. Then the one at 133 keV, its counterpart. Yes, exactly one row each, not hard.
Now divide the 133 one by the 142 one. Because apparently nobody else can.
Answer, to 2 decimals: 1.02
